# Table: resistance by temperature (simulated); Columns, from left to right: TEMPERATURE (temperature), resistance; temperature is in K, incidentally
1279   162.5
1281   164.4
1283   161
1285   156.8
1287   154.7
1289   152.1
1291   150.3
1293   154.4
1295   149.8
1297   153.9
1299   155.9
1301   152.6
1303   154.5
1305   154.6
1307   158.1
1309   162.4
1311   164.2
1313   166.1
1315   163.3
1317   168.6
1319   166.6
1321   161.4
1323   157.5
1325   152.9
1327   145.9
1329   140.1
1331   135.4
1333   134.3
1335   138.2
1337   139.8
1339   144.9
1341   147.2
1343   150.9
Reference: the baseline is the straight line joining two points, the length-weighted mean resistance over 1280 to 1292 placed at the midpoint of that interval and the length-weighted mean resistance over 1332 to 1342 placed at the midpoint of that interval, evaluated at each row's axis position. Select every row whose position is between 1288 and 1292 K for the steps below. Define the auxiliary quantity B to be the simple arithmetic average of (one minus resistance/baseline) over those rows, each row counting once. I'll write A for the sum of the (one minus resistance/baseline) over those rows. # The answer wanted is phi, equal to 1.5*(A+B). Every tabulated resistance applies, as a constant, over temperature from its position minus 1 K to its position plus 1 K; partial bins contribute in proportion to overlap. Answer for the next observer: 0.12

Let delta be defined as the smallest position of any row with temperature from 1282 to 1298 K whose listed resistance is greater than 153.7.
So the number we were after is 1283 K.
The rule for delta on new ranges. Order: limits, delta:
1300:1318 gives 1303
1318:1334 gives 1319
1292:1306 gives 1293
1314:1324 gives 1315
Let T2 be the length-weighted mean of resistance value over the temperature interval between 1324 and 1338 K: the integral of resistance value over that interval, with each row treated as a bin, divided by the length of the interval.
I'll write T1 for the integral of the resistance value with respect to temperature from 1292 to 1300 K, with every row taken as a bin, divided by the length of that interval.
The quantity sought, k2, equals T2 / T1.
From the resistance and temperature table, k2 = 0.92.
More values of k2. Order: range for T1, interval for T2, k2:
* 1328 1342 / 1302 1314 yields 1.14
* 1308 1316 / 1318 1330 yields 0.94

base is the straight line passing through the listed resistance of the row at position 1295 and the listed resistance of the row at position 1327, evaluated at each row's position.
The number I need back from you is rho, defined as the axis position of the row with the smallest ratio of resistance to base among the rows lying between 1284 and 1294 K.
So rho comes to 1291 K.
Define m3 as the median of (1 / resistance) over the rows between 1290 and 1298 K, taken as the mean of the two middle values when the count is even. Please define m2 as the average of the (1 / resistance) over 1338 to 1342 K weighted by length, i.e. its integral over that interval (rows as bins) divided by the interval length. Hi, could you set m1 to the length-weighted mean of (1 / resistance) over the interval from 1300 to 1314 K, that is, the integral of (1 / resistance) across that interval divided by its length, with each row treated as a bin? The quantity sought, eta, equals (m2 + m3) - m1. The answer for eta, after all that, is 0.0071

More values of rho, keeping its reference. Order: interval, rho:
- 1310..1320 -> 1315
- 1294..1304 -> 1295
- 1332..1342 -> 1333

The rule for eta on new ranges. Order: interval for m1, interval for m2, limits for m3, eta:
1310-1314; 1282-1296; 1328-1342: 0.0076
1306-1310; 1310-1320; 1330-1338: 0.0071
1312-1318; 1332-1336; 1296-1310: 0.0078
